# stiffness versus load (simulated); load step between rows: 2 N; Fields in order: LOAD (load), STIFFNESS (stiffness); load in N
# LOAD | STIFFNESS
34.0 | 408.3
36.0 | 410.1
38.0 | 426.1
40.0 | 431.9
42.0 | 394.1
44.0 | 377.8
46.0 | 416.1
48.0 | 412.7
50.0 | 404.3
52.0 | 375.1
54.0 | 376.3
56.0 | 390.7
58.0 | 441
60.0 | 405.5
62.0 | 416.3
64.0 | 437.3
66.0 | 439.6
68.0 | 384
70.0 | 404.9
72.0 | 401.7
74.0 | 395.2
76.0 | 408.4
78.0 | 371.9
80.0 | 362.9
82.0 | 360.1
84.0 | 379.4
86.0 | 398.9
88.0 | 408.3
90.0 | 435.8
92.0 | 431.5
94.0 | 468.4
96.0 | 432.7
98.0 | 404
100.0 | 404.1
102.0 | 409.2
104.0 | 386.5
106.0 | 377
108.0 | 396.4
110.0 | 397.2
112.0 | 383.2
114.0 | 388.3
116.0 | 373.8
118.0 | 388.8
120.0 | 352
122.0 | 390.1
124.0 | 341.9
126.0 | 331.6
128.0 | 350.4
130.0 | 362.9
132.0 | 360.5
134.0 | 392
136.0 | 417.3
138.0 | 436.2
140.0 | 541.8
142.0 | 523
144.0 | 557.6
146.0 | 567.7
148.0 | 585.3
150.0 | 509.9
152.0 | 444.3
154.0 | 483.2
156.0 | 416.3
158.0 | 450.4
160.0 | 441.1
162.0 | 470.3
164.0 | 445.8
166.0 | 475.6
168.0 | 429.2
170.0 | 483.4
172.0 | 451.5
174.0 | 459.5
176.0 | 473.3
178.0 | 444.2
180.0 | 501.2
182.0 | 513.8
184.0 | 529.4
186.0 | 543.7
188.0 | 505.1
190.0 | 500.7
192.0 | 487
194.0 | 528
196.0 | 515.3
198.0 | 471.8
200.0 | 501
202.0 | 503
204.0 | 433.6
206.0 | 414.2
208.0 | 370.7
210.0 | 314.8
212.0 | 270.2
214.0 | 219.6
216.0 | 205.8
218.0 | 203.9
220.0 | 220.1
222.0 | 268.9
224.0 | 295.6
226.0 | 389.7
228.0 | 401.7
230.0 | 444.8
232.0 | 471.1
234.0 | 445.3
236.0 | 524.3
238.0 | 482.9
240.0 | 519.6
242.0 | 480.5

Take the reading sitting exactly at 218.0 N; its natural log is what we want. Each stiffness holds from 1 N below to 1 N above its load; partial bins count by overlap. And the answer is 5.3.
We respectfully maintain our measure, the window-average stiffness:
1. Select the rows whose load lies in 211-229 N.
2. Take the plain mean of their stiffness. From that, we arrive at 275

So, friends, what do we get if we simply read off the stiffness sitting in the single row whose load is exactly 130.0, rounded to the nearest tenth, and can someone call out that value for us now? 362.9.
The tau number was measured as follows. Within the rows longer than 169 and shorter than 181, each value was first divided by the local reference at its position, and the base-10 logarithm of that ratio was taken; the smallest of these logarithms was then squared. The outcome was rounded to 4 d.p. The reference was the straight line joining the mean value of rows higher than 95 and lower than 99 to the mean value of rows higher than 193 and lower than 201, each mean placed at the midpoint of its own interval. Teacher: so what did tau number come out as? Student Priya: 0.0016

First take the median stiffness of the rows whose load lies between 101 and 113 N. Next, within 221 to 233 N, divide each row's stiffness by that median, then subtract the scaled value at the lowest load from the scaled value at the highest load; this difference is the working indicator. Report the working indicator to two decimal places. 0.52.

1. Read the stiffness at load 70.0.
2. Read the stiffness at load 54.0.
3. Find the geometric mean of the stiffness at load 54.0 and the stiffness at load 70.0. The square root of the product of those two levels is 390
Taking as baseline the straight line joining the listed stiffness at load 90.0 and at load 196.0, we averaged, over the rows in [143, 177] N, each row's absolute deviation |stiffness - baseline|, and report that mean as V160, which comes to 45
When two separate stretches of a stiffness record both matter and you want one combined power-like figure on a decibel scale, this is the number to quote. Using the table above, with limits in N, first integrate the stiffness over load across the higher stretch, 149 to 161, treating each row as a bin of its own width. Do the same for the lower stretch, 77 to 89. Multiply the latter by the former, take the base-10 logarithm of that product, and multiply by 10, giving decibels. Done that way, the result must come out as 74.0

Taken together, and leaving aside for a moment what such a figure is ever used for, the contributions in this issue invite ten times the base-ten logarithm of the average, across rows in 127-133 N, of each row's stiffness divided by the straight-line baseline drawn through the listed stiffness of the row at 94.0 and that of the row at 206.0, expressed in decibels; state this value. -1.0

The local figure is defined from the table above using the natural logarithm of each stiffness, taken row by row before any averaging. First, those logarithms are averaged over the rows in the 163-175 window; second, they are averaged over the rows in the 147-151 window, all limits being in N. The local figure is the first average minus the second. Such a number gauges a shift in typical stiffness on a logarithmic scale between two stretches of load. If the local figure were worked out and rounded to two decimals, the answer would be -0.18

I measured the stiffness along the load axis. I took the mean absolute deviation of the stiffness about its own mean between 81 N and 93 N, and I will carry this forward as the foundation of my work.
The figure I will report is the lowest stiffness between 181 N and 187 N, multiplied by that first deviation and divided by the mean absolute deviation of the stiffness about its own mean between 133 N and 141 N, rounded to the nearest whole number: 247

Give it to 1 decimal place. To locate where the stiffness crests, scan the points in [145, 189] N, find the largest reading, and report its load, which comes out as 148.0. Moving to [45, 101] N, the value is 94.0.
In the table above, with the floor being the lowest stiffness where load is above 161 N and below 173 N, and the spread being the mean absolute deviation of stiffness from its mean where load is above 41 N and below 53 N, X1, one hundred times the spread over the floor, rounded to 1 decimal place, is 3.3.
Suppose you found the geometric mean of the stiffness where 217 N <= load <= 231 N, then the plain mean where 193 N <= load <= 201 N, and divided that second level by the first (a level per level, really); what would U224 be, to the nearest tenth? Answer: 1.6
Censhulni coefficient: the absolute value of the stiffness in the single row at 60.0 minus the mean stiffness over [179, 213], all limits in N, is 59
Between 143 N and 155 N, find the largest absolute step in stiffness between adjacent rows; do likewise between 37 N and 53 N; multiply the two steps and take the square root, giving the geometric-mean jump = 54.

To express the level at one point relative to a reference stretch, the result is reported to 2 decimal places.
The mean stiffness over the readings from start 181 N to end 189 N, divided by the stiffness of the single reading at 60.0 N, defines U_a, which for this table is 1.29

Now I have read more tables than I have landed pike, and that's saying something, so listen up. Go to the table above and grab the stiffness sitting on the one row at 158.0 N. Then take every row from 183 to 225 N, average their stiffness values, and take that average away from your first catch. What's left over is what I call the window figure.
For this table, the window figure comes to 55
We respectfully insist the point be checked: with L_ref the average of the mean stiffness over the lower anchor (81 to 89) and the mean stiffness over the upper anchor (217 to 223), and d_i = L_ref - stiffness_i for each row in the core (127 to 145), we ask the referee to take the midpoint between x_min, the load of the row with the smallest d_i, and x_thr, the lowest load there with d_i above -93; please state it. 136 N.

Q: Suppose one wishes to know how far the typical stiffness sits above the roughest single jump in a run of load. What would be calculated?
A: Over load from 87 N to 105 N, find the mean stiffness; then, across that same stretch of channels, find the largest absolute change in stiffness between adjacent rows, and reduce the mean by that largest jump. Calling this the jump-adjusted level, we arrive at 383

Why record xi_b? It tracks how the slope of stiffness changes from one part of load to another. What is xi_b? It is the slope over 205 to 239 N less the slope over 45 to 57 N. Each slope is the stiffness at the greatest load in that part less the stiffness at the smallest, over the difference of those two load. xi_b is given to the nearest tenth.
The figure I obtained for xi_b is 4.7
